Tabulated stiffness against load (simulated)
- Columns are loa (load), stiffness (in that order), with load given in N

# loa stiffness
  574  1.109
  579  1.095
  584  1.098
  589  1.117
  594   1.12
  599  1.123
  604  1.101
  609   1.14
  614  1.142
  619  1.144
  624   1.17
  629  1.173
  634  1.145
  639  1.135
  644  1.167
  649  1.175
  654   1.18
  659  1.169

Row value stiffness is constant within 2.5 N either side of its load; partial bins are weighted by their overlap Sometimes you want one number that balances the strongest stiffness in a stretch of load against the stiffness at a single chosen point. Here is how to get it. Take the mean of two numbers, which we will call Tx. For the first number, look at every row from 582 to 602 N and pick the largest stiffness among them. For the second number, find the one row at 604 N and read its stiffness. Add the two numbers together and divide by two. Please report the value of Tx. 1.112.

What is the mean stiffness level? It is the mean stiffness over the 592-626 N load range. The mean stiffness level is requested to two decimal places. 1.13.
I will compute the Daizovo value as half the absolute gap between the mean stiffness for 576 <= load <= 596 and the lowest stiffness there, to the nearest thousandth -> 0.006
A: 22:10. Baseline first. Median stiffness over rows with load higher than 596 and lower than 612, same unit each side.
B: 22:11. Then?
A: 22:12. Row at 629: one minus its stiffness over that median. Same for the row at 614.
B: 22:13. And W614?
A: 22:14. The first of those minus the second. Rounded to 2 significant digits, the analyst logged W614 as -0.028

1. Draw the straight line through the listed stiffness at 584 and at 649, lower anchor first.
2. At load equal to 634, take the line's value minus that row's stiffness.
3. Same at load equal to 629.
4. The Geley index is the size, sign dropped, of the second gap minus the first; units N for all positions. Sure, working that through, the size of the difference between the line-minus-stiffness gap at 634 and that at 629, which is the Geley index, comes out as 0.034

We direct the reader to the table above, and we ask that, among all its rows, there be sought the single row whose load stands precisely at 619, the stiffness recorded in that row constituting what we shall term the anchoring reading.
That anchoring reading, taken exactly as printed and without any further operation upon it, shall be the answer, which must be 1.144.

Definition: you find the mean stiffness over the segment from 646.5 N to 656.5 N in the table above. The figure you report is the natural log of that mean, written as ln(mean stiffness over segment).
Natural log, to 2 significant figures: 0.16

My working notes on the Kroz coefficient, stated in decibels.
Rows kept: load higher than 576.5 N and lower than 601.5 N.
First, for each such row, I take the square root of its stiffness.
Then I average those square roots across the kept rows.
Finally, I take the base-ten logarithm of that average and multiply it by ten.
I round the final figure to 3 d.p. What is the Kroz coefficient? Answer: 0.228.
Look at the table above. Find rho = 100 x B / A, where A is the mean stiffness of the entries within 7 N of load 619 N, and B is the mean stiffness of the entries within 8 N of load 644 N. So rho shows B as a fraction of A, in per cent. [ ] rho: 101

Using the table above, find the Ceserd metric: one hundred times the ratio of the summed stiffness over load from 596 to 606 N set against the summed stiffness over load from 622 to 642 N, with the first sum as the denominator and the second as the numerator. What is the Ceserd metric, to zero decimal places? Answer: 208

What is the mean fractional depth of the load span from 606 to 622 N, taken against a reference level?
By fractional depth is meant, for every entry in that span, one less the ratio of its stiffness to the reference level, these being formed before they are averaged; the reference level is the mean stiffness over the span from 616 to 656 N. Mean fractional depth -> 0.016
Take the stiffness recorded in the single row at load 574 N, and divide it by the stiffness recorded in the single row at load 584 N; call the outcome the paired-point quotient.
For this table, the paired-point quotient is 1.01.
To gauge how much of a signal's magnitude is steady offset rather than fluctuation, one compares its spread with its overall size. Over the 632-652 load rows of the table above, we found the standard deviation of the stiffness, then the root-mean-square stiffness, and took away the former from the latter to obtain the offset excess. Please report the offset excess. 1.14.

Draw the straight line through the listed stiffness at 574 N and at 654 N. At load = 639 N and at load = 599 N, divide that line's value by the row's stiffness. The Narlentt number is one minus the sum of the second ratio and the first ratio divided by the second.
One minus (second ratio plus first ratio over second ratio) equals -1.03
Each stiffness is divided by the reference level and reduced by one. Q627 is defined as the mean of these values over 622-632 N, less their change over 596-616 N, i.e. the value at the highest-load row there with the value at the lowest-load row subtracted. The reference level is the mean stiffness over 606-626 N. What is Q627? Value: 0.003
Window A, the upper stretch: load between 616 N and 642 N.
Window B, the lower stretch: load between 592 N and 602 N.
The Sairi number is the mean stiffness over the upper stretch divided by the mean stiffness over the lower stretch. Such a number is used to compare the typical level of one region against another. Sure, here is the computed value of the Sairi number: 1.03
